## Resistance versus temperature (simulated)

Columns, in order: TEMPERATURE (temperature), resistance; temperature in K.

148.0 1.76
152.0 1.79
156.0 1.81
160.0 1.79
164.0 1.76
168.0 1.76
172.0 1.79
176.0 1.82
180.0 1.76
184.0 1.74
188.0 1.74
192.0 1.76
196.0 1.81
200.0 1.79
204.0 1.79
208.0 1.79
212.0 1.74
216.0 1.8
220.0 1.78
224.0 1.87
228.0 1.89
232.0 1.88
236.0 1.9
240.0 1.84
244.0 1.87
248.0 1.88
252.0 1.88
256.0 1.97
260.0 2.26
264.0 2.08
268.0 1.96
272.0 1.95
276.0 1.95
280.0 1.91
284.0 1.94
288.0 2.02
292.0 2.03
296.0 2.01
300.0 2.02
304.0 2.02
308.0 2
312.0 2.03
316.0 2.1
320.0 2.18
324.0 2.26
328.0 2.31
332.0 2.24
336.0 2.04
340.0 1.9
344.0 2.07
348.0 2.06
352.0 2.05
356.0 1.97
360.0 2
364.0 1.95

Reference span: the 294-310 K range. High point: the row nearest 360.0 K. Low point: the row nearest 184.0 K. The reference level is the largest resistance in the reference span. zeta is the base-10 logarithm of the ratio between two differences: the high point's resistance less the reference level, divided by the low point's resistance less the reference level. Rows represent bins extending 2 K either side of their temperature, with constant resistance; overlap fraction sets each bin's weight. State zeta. -1.15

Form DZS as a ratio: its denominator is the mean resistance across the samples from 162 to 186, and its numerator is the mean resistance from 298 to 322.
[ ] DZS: 1.16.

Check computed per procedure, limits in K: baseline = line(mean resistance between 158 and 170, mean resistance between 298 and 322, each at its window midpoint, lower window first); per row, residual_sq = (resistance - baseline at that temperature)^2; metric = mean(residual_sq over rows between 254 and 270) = 0.0259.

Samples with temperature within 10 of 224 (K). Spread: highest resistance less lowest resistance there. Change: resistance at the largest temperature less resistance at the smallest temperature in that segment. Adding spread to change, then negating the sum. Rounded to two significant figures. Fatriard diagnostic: -0.19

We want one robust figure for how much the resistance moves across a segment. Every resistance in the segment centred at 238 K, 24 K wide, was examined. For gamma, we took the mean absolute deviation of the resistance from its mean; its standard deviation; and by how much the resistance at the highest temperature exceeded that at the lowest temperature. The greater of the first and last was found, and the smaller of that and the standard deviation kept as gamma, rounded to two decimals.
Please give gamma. 0.01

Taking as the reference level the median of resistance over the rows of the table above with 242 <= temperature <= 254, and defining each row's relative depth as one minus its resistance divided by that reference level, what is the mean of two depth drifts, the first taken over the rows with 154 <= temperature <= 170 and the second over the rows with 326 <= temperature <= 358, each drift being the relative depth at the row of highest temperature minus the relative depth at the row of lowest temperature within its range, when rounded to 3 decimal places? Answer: 0.104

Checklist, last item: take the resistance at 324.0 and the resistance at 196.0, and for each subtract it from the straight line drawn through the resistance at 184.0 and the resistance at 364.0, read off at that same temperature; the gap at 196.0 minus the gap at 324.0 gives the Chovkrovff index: 0.30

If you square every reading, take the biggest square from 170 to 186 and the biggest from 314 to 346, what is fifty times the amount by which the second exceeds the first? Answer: 101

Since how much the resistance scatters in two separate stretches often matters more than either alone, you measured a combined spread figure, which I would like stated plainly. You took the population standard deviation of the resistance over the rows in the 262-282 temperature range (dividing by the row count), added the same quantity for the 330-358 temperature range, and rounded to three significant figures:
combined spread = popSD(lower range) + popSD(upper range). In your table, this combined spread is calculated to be 0.154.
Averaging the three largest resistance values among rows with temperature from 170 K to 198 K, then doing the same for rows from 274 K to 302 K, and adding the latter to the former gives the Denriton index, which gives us 3.83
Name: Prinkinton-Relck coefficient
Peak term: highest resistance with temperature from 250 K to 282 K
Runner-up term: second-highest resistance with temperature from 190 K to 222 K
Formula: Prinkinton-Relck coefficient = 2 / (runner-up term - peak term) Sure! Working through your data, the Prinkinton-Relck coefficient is -4.3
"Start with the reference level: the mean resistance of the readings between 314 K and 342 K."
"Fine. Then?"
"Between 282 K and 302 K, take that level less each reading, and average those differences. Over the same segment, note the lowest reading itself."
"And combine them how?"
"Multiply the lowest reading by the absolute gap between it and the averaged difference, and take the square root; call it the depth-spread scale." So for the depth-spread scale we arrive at 1.9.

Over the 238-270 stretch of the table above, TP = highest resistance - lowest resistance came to 0.42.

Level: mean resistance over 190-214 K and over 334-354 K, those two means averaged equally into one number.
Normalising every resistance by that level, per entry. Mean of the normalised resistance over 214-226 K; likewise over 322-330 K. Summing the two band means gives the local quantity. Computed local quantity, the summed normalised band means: 2.16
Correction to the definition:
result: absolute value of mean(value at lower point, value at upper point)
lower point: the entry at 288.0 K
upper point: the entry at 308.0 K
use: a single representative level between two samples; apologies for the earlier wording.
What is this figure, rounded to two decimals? 2.01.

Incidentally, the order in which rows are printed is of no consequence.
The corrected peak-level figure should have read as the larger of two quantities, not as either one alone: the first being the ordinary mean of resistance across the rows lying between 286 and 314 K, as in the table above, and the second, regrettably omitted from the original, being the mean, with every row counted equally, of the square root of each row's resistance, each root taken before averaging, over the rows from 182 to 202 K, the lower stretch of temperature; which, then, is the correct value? 2.02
